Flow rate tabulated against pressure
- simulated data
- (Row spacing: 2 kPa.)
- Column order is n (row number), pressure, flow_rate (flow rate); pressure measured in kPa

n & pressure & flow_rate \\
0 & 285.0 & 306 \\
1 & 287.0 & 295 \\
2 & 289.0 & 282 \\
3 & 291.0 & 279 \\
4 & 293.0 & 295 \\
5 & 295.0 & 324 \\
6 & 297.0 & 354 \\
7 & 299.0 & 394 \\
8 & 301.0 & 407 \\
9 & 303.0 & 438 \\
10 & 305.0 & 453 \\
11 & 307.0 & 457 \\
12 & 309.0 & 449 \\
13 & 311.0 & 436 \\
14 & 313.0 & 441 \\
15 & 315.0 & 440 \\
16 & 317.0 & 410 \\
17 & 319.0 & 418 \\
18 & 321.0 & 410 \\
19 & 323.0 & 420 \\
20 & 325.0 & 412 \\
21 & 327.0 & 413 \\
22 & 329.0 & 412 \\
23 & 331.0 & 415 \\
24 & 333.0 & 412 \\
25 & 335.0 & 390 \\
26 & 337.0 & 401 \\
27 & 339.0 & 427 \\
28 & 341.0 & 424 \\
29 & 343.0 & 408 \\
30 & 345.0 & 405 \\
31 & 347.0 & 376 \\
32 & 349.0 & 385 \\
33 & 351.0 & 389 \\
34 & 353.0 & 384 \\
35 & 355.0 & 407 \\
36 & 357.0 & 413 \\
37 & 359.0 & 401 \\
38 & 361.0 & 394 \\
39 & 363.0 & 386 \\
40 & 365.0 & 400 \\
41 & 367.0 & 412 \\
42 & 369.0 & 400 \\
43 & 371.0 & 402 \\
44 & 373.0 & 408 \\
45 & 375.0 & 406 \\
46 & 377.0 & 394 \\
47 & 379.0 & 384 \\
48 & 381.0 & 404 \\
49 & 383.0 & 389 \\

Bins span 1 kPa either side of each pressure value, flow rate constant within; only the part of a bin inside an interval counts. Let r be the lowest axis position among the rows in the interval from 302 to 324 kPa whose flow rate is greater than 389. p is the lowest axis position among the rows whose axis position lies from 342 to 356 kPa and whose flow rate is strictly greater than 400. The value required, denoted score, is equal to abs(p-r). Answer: 40 kPa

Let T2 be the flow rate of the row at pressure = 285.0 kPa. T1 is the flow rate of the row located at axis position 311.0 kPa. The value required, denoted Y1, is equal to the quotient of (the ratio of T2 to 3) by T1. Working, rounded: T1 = 436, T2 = 306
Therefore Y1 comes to 0.23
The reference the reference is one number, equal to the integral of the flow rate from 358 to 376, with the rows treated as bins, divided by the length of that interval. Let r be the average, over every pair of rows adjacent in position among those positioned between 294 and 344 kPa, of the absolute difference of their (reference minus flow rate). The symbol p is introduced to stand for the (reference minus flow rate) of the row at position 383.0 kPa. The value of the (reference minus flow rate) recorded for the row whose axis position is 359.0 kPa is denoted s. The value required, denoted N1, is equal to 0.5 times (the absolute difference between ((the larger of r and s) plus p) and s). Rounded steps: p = 12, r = 12.9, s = 0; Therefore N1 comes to 12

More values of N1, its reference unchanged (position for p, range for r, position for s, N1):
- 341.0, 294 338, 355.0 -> 2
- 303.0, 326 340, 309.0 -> 11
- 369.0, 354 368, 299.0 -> 2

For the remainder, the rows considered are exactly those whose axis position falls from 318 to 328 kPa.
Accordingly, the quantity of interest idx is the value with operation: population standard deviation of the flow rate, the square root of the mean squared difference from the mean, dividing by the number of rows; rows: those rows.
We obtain 4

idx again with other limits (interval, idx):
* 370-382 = 8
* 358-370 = 8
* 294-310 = 46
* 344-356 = 11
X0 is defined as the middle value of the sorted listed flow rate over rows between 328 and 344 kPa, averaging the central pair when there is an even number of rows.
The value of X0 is 412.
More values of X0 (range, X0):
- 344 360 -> 395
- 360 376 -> 401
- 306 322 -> 438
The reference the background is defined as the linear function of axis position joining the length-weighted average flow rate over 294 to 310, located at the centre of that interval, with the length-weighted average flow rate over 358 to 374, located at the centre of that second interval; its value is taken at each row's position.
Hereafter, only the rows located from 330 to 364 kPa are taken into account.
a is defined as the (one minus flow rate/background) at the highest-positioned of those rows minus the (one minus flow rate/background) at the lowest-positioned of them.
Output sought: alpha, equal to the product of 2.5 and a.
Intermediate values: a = 0.061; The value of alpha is 0.15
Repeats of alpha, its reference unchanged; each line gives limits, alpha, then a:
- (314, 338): 0.22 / 0.088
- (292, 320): -0.77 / -0.309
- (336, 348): 0.15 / 0.059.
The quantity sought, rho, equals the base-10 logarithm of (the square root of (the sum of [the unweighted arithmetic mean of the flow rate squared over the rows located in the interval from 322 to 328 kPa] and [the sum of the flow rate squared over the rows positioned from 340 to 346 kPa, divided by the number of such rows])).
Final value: 2.77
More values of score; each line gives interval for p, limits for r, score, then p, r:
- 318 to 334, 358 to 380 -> 40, 319.0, 359.0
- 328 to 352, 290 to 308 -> 30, 329.0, 299.0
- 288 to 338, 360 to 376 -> 60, 301.0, 361.0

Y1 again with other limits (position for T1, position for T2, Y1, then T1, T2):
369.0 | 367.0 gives 0.34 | 400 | 412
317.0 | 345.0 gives 0.33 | 410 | 405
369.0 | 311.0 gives 0.36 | 400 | 436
